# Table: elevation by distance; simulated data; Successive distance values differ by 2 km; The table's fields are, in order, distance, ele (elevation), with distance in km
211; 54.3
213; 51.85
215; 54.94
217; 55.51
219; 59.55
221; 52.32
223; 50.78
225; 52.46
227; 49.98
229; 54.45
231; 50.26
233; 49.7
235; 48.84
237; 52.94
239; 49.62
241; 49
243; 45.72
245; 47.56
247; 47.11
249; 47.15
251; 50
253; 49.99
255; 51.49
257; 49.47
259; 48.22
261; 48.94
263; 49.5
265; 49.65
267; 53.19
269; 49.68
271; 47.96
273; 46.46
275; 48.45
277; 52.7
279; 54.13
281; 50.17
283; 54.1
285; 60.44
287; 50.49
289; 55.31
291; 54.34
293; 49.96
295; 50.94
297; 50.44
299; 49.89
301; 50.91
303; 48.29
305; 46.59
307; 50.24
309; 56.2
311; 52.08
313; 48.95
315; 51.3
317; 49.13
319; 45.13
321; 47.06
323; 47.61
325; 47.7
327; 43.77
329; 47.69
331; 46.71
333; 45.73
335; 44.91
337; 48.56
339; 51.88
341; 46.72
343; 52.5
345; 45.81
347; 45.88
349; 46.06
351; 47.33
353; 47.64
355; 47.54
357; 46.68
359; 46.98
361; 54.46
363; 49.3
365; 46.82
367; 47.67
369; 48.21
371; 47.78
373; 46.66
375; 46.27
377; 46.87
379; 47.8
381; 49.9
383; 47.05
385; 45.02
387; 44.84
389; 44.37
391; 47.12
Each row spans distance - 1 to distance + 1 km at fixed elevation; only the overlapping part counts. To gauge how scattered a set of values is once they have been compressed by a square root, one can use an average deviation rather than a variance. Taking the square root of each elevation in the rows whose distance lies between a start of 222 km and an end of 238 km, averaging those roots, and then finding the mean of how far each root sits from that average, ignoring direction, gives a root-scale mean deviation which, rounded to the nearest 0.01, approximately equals 0.11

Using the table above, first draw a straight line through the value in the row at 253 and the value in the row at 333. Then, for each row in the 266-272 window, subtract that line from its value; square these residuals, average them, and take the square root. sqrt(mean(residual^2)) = 2.4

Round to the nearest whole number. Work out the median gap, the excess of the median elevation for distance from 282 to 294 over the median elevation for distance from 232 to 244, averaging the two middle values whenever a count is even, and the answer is 5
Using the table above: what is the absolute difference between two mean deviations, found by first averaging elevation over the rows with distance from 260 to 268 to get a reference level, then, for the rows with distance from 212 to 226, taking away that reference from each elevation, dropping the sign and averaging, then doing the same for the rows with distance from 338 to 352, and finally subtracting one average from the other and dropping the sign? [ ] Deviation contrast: 0.2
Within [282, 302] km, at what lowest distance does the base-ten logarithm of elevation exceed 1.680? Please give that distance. 283 km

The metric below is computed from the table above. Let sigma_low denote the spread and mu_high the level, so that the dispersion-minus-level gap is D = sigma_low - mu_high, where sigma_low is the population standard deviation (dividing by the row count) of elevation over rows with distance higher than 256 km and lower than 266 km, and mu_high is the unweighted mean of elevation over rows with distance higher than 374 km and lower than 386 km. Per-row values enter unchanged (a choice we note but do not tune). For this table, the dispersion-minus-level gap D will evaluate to -46.6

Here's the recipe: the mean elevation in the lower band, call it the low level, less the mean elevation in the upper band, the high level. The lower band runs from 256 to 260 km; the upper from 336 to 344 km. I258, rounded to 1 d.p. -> -1.1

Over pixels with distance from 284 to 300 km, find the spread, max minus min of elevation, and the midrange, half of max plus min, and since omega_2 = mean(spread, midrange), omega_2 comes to 32.9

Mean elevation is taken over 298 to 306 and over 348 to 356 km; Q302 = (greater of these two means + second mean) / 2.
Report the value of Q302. 48.0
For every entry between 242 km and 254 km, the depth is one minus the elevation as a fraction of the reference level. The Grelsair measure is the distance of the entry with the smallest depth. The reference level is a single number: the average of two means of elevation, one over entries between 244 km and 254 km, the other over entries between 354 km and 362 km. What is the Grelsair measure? 251 km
